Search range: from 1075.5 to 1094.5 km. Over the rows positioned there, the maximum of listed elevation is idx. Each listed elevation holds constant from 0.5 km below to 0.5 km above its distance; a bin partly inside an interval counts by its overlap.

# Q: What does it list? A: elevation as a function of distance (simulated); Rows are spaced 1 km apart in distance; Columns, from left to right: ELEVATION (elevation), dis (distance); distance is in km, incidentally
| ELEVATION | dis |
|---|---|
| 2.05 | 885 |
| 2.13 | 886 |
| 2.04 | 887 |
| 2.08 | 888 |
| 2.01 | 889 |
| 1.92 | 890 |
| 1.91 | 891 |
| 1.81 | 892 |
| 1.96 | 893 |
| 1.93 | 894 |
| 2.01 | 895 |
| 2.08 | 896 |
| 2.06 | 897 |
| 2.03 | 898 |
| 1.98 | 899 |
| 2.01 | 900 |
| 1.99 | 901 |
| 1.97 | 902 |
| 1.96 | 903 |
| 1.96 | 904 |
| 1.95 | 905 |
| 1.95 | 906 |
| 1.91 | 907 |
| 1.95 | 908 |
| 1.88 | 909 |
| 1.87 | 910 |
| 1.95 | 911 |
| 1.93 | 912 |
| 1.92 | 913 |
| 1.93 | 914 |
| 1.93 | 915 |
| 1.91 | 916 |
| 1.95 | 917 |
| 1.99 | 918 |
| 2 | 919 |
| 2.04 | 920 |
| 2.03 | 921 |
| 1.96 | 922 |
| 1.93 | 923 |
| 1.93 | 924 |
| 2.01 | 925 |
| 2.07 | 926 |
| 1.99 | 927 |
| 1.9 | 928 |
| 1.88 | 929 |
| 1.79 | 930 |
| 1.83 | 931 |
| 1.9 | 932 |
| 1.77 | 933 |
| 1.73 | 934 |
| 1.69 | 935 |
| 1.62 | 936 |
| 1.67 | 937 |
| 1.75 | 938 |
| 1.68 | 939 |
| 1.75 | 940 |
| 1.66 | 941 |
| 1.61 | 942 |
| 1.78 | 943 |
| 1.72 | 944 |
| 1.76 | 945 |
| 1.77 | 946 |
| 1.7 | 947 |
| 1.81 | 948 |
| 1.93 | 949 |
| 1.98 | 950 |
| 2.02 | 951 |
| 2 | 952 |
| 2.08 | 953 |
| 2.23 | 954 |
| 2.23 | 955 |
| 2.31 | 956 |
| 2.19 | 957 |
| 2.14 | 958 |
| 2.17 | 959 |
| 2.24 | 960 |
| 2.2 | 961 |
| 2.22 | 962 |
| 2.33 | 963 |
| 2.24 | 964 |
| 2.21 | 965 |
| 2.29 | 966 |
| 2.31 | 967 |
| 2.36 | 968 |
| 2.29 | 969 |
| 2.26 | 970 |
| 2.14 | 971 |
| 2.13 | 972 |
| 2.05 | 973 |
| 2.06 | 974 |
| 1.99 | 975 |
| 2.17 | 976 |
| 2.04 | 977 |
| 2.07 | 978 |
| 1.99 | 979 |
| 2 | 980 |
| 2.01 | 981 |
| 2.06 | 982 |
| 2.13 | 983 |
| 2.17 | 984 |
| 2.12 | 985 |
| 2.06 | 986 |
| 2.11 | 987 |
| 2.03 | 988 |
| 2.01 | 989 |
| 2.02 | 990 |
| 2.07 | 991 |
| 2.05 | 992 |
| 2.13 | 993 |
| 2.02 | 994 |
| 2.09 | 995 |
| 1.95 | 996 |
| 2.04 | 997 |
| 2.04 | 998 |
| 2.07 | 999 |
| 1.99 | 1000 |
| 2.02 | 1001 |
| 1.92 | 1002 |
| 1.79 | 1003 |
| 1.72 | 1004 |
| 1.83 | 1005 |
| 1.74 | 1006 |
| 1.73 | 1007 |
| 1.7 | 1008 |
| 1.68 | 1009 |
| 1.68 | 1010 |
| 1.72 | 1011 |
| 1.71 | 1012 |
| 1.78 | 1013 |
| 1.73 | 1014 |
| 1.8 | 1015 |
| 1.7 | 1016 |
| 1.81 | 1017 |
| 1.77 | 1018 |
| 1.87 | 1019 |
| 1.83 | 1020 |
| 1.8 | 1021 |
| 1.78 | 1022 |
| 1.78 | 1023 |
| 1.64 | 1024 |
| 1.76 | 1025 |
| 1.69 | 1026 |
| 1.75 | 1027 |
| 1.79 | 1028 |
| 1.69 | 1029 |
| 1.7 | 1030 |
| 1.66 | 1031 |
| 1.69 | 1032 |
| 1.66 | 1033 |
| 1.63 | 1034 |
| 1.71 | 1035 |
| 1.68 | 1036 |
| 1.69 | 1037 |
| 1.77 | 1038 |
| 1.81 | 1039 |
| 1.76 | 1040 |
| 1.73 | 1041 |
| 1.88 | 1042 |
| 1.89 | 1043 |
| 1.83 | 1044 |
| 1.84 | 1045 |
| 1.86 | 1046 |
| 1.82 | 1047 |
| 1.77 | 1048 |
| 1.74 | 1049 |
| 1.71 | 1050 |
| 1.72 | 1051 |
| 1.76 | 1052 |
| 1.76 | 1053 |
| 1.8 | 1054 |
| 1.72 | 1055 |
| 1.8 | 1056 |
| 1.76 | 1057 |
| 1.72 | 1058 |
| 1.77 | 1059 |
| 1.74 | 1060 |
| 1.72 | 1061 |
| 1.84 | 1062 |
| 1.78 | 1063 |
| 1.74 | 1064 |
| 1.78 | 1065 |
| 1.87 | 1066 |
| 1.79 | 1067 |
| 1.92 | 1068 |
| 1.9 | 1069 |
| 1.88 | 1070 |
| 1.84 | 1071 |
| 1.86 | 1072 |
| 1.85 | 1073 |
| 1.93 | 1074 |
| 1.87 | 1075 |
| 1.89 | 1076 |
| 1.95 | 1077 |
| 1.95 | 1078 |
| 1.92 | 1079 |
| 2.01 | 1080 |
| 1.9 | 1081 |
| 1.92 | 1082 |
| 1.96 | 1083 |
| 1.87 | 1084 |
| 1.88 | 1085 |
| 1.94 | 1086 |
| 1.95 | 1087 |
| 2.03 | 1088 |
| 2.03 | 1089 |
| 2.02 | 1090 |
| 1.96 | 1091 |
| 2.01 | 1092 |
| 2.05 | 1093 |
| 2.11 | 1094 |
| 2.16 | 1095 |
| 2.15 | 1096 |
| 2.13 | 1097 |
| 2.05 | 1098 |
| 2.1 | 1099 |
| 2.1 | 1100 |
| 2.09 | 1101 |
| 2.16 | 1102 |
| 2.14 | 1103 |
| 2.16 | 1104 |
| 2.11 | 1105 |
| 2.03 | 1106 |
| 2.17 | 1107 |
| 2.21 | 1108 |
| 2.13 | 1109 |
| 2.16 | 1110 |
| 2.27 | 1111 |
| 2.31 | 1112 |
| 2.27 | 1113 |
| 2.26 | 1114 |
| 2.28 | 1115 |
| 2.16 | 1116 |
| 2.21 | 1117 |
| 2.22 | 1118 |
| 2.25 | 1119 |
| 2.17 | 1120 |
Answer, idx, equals 2.11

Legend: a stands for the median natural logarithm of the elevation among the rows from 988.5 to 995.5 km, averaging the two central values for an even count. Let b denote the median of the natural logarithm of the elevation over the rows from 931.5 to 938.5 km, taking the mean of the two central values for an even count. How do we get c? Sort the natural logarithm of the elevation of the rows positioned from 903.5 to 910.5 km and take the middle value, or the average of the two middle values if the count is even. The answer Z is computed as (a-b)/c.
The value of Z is 0.25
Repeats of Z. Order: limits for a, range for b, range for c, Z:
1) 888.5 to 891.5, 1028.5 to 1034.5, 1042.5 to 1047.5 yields 0.22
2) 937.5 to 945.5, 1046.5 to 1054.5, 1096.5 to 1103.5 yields -0.02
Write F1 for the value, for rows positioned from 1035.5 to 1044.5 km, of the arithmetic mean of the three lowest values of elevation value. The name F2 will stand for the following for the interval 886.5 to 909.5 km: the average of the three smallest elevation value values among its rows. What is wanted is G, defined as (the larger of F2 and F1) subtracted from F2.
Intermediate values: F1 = 1.70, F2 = 1.87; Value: 0.00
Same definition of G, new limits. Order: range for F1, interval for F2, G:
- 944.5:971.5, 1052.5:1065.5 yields -0.02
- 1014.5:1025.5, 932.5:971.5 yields -0.07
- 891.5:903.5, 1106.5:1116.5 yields 0.00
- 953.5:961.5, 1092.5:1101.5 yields -0.10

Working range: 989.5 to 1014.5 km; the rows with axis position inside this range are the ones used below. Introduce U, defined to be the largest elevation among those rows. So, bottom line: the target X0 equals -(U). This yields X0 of -2.13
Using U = 2.13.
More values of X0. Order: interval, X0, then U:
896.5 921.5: -2.06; 2.06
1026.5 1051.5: -1.89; 1.89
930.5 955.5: -2.23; 2.23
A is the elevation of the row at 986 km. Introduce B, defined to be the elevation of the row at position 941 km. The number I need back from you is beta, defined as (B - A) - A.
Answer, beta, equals -2.5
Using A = 2.06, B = 1.66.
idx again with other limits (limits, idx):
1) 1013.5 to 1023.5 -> 1.87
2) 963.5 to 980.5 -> 2.36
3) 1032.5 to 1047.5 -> 1.89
